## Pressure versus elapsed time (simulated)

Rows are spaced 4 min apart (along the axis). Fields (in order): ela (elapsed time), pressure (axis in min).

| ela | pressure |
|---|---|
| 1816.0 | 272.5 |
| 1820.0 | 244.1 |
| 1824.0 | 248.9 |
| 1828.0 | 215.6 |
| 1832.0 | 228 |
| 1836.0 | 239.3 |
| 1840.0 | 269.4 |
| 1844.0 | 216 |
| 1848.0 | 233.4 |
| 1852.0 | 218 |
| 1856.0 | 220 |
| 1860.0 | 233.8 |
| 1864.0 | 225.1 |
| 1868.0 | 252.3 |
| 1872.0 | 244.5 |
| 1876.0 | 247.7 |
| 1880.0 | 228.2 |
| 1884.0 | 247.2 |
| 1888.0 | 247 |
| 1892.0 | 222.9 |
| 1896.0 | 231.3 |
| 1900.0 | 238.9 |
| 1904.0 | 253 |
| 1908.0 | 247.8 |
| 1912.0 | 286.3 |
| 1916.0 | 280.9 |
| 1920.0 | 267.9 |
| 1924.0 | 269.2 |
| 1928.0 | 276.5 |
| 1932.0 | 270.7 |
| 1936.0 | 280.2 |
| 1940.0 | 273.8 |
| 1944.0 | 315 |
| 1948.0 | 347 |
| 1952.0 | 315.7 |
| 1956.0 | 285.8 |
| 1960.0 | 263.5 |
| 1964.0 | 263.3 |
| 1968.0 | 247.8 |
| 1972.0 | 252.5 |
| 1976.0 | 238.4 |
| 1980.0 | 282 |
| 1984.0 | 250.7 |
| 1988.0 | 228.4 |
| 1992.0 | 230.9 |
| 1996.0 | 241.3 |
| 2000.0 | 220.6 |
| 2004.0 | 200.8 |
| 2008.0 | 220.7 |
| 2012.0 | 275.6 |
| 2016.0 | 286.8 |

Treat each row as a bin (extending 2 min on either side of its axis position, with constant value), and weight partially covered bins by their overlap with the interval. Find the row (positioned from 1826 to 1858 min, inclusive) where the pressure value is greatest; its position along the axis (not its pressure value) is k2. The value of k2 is 1840.0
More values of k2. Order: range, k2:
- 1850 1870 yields 1868.0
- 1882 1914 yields 1912.0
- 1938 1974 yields 1948.0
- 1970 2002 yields 1980.0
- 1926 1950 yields 1948.0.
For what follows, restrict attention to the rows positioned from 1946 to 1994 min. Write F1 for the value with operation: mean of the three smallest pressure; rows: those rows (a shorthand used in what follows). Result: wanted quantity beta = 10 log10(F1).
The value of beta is 23.7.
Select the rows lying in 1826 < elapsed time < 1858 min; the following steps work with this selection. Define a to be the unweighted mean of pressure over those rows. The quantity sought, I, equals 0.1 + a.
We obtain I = 230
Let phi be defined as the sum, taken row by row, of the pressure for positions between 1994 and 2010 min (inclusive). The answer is 883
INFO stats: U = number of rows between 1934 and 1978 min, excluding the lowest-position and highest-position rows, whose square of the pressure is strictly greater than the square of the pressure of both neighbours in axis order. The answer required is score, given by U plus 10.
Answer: 12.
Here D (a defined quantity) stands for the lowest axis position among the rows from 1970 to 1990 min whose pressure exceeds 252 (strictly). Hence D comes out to 1972.0 min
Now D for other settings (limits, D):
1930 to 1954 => 1932.0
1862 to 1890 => 1868.0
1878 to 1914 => 1904.0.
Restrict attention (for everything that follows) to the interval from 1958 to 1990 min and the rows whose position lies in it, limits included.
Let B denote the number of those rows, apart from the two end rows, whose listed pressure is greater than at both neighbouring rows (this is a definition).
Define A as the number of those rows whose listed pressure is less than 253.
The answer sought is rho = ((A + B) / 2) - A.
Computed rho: -1.5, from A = 5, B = 2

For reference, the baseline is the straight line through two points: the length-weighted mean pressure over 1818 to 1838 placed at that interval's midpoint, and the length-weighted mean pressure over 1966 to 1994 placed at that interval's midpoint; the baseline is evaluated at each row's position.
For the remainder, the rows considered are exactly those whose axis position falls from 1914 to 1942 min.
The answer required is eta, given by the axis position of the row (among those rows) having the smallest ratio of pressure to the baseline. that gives 1920.0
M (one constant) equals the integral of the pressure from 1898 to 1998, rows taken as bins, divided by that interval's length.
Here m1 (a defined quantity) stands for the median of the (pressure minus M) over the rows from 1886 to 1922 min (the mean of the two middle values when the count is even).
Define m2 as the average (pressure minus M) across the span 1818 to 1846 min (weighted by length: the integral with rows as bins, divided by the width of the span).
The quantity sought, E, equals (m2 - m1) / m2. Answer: 0.3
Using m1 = -20.5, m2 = -31.0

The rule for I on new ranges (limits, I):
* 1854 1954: 261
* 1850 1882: 234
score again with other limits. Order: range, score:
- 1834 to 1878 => 14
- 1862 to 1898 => 13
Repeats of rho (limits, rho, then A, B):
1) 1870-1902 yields -3.0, 8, 2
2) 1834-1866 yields -2.0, 7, 3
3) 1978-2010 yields -3.0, 7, 1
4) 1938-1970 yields 0.0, 1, 1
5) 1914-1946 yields 1.0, 0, 2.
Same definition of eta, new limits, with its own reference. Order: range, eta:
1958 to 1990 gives 1988.0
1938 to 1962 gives 1960.0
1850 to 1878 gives 1852.0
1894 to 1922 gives 1896.0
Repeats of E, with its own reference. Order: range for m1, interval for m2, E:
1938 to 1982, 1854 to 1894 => 1.2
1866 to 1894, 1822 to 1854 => 0.4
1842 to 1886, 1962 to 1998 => -0.8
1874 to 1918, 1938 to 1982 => 2.7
